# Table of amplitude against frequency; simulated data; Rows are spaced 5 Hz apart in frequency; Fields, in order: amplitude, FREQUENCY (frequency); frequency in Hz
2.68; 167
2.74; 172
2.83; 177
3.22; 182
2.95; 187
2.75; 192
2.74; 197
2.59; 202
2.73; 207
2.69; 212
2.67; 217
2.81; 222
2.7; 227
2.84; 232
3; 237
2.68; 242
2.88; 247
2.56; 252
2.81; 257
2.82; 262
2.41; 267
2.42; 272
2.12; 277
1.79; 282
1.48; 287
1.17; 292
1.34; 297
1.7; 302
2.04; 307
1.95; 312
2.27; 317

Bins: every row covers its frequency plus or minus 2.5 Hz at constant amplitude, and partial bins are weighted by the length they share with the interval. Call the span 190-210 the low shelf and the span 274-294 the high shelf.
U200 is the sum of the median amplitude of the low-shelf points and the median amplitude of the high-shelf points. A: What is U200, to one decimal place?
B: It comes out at 4.4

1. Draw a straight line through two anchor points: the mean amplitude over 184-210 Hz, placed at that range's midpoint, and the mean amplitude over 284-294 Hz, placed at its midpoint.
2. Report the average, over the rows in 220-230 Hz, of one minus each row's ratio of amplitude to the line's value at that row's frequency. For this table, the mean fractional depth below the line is -0.18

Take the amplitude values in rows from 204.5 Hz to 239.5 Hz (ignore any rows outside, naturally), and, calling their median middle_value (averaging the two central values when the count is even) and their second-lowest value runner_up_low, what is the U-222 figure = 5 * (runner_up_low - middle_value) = -0.20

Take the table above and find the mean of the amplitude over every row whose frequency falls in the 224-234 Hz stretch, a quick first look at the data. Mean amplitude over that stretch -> 2.77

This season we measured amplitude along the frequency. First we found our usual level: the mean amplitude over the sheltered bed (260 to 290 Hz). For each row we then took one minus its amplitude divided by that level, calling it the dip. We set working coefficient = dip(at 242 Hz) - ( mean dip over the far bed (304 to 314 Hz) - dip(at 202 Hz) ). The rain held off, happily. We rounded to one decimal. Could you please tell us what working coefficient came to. -0.5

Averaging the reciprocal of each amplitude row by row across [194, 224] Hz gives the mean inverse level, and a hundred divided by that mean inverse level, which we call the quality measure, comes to 270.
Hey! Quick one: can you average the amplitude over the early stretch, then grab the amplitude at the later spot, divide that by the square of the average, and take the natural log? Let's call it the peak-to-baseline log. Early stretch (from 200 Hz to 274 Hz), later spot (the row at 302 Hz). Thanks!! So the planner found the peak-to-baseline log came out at -1.5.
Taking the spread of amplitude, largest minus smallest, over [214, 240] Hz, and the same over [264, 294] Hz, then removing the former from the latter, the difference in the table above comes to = 0.9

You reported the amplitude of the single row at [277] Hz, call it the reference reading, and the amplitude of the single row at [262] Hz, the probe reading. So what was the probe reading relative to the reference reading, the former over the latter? 1.33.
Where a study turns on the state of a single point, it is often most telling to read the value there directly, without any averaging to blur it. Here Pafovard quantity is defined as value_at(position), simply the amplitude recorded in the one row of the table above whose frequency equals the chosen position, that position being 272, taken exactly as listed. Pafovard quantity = 2.42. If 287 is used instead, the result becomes 1.48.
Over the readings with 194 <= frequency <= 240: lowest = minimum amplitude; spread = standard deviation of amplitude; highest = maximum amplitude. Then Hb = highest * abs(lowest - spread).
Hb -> 7.4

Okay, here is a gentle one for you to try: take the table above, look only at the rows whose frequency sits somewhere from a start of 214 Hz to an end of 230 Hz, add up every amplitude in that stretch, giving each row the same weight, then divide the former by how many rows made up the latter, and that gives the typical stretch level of 2.73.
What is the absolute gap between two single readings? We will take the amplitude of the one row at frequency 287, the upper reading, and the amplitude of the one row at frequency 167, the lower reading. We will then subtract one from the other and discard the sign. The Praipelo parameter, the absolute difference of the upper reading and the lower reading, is 1.2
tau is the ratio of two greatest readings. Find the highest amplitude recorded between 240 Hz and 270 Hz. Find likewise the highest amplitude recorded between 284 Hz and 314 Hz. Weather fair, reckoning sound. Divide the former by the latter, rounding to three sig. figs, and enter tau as 1.41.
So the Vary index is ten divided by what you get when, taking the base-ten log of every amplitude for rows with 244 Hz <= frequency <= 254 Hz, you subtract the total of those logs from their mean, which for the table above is -23.1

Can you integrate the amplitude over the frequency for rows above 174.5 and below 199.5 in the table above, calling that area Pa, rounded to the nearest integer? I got 72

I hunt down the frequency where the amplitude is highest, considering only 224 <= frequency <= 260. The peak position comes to 237 Hz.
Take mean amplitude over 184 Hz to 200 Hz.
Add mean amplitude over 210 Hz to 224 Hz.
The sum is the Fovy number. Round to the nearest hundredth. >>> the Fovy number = 5.54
